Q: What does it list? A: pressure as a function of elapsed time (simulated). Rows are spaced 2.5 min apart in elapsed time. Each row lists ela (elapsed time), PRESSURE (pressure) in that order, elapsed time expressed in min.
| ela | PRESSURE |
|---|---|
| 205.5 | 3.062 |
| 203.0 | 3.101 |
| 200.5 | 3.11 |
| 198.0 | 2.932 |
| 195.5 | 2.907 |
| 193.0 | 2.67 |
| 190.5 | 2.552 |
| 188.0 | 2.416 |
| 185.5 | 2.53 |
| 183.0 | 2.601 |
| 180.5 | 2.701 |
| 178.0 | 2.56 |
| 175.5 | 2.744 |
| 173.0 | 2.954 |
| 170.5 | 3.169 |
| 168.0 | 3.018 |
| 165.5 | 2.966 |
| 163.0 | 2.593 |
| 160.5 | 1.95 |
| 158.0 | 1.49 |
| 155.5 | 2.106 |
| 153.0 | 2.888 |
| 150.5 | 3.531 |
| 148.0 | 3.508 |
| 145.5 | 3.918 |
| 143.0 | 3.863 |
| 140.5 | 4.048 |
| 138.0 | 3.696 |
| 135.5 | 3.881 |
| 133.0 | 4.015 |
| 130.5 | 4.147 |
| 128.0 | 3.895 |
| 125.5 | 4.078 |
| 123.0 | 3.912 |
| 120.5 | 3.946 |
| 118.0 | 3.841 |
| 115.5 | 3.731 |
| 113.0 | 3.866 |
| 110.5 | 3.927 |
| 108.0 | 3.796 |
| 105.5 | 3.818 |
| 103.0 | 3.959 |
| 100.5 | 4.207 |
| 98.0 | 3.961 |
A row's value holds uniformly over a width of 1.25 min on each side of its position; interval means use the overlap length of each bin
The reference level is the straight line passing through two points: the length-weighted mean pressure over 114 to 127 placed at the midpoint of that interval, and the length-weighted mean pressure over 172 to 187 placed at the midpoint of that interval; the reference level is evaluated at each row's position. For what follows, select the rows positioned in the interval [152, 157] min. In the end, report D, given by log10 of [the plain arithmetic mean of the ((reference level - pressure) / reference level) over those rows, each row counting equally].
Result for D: -0.66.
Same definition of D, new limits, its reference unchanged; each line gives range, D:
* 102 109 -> -1.07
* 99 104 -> -1.31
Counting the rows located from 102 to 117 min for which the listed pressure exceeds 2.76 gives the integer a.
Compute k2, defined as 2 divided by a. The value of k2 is 0.33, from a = 6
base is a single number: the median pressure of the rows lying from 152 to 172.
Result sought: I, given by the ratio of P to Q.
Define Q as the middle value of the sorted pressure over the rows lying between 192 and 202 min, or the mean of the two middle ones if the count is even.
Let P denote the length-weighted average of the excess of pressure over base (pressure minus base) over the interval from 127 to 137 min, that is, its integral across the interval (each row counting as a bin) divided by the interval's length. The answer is 0.42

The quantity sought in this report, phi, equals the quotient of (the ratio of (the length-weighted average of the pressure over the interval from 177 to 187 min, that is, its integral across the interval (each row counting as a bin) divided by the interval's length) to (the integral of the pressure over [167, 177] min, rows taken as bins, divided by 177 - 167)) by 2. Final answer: 0.44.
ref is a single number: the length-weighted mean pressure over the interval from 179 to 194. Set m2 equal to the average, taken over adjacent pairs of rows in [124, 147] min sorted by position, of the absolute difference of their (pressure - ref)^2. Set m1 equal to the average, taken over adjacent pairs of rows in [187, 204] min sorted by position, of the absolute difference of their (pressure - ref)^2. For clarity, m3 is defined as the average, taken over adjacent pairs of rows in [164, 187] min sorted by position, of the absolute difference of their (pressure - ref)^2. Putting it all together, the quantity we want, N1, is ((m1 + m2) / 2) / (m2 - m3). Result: 0.65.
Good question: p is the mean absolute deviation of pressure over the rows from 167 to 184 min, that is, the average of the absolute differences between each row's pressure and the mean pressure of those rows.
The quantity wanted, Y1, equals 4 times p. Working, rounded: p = 0.194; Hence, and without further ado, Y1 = 0.77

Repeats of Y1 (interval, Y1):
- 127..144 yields 0.46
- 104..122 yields 0.23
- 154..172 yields 2.13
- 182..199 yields 0.61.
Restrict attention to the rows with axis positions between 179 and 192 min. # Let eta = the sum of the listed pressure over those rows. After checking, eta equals 12.8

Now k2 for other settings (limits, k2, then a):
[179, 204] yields 0.50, 4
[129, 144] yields 0.33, 6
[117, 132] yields 0.33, 6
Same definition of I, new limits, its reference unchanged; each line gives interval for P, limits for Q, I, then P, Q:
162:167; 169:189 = 0.02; 0.1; 2.7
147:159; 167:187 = -0.01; 0.0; 2.7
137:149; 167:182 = 0.38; 1.1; 2.8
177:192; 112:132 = -0.05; -0.2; 3.9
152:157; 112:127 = -0.08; -0.3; 3.9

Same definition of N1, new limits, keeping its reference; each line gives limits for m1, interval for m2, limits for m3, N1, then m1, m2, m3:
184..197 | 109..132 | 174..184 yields 0.59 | 0.04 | 0.36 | 0.019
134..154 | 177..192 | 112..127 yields -1.03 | 0.54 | 0.02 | 0.287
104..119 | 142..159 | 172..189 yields 0.78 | 0.23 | 0.50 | 0.033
